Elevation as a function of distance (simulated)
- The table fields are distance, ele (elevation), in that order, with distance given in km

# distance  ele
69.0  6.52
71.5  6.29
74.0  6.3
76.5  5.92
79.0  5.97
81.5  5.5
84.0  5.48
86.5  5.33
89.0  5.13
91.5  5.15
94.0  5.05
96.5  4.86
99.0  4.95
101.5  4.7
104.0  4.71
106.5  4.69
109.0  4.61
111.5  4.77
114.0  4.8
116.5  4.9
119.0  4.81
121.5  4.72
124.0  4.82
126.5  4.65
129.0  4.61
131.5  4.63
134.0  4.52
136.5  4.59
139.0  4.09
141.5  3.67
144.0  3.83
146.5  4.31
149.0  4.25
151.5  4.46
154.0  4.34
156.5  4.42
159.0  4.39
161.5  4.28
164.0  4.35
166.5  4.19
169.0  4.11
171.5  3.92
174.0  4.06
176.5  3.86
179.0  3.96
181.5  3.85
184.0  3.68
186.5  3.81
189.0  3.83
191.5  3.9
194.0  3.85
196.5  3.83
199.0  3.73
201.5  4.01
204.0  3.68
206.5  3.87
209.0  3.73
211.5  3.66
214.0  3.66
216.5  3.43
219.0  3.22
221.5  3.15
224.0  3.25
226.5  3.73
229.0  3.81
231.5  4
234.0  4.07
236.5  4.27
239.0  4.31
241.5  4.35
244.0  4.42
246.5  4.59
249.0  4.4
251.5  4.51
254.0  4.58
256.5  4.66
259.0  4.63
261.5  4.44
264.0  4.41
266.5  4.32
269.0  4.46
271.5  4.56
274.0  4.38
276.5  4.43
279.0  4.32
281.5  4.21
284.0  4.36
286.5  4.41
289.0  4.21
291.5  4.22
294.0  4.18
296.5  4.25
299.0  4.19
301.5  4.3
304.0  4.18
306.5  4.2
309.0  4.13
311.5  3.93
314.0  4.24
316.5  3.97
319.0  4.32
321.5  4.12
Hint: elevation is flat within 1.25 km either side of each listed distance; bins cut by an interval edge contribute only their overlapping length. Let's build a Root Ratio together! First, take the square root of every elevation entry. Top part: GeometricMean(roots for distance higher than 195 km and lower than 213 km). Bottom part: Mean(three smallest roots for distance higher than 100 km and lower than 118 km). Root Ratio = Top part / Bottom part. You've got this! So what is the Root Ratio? 0.90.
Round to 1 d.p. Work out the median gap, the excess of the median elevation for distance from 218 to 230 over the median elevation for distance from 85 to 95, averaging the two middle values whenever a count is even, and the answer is -1.9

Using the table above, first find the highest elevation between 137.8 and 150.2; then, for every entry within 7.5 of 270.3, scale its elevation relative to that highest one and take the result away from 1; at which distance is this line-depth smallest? 271.5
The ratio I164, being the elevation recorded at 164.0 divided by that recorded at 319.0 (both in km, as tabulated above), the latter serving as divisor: 1.01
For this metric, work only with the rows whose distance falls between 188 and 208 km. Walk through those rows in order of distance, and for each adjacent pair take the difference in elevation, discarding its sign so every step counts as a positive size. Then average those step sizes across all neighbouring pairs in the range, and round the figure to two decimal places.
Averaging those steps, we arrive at 0.15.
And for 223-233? 0.25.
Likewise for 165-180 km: 0.14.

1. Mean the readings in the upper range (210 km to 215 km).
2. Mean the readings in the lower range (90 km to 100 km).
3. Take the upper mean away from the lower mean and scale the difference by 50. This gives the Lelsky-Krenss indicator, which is 67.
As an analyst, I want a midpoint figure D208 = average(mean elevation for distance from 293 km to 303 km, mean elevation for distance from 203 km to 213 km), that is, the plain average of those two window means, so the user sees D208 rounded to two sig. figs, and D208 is 4.0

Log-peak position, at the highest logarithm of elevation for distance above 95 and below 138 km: 99.0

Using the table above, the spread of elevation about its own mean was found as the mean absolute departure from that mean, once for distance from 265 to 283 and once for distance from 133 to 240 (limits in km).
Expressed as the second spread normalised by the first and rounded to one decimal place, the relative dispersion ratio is 3.2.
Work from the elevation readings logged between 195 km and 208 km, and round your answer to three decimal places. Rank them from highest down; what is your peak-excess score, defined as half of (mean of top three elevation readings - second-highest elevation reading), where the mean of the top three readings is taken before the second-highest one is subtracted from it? 0.017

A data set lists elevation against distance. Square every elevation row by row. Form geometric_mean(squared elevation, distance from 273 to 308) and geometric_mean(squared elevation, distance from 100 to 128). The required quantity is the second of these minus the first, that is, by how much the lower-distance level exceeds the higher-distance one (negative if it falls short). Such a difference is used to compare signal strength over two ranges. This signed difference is 4.2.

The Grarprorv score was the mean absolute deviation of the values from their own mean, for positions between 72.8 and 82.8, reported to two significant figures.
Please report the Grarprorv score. 0.21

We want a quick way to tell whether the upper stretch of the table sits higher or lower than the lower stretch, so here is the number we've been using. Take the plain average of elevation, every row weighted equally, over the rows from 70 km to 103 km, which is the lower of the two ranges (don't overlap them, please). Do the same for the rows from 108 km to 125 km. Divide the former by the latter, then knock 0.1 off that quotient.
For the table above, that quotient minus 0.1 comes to 1.0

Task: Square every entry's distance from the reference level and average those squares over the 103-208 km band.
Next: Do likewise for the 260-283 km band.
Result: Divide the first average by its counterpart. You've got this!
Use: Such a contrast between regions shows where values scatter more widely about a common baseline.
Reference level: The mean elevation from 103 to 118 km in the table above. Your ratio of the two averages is 3.0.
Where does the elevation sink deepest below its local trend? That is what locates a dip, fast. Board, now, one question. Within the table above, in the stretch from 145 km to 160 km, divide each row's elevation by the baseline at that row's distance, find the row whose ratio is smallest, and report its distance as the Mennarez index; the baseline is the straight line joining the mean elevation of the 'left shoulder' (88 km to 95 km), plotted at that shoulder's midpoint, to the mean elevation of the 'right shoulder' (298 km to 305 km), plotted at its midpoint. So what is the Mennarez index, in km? 149.0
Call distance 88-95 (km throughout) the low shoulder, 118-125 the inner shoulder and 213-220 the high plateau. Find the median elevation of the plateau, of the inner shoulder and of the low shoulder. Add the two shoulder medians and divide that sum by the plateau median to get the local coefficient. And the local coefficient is 2.90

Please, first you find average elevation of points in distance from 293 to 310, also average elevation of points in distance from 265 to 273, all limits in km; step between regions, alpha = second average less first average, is 0.24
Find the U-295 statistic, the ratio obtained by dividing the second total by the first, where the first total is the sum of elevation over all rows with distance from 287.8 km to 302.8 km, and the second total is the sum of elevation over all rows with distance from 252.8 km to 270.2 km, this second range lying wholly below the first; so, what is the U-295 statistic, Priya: 1.2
